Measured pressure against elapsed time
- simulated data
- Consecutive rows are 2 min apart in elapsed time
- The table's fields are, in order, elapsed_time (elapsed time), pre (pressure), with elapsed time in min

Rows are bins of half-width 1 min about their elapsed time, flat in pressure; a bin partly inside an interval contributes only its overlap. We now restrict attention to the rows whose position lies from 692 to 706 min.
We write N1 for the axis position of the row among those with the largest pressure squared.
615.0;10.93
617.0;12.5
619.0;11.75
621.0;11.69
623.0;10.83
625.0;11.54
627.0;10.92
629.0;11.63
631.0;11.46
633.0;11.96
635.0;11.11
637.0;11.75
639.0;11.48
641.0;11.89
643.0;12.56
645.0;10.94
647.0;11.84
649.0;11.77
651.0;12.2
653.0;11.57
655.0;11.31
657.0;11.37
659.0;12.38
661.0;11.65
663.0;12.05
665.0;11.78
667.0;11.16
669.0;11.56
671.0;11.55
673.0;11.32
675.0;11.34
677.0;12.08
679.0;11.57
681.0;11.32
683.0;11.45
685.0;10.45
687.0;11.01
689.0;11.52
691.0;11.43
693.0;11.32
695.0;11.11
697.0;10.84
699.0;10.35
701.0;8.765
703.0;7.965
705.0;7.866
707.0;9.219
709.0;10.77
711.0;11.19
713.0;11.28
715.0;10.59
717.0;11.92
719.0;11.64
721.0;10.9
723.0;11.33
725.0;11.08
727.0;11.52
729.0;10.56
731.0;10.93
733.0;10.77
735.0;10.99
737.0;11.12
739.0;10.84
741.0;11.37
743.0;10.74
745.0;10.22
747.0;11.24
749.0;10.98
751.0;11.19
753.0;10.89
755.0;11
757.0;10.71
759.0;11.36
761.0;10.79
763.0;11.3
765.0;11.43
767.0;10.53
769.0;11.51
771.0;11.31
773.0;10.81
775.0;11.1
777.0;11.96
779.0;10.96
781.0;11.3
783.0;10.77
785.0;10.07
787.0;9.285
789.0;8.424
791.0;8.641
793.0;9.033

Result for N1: 693.0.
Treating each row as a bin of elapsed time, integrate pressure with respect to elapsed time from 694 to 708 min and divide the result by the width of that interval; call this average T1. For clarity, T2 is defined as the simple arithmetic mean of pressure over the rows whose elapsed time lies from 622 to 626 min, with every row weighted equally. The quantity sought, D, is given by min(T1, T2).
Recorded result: 9.4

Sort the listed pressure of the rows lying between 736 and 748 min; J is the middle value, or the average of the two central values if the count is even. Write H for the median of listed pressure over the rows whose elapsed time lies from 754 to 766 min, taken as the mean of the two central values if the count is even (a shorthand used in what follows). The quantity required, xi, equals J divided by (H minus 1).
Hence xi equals 1.08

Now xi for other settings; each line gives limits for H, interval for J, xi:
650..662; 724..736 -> 1.03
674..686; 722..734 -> 1.06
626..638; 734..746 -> 1.04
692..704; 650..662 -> 1.21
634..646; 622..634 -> 1.08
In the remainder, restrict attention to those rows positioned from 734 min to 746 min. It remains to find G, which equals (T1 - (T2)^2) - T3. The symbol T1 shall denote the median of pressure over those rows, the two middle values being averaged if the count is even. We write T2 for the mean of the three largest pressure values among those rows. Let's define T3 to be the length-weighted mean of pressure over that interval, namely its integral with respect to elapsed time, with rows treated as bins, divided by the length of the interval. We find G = -125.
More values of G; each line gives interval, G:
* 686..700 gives -130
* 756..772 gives -131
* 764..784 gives -135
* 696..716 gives -123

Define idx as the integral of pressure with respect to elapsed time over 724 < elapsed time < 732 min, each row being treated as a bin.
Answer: 88.2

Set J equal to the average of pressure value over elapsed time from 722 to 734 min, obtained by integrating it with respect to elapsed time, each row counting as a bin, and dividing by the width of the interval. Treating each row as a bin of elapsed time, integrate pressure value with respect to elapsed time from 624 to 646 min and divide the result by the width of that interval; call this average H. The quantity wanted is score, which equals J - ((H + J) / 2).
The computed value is -0.27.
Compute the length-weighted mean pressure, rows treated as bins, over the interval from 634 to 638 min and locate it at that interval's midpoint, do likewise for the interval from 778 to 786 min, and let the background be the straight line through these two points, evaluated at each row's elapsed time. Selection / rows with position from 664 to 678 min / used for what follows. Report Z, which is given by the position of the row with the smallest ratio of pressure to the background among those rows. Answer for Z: 667.0 min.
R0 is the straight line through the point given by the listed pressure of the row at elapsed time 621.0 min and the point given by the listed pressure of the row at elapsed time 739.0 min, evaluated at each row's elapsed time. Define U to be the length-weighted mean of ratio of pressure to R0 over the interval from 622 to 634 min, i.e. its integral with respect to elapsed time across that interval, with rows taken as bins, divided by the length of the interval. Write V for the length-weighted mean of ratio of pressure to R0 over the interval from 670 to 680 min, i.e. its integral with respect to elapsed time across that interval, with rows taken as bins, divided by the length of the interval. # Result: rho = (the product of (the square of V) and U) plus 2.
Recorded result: 3.03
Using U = 0.98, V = 1.02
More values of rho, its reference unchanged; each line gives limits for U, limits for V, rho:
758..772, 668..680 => 3.10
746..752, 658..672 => 3.10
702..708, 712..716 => 2.74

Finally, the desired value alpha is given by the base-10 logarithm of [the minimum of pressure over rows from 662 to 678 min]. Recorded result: 1.048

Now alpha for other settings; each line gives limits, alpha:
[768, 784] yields 1.032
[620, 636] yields 1.035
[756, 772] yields 1.022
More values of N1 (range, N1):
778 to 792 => 781.0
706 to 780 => 777.0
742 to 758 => 747.0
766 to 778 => 777.0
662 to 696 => 677.0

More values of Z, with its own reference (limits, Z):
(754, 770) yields 767.0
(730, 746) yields 745.0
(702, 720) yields 705.0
